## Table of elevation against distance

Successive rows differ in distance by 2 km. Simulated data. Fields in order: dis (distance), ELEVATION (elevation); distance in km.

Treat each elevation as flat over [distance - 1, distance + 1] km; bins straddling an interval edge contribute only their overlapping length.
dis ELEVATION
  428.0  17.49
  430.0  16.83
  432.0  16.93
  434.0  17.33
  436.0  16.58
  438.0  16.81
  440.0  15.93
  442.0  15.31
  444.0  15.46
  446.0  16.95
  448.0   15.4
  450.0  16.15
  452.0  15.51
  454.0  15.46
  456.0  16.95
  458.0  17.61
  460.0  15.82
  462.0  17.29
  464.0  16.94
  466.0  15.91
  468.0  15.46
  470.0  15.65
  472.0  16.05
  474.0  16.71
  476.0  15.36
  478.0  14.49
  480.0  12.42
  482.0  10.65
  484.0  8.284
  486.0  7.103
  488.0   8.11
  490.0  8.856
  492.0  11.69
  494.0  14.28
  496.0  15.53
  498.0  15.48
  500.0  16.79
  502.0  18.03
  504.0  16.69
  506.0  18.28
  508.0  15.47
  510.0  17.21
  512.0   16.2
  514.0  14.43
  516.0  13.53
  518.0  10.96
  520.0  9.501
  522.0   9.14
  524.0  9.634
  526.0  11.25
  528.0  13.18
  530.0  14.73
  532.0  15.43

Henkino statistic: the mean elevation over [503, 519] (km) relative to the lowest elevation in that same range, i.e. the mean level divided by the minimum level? 1.40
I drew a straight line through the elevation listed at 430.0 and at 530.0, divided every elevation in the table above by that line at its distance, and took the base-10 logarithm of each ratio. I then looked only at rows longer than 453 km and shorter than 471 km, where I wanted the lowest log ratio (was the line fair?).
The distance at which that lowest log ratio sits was 454.0 km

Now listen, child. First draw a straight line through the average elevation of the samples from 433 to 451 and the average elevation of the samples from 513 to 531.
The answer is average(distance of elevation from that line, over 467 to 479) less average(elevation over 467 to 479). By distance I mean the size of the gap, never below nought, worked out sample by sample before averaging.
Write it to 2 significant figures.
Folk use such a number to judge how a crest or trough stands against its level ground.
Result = -15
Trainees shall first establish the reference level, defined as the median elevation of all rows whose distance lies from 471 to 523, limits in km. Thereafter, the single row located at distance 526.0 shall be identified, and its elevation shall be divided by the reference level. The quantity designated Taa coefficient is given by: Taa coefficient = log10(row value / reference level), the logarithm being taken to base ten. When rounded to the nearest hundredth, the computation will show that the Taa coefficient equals -0.11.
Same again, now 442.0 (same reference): 0.02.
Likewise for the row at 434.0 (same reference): 0.08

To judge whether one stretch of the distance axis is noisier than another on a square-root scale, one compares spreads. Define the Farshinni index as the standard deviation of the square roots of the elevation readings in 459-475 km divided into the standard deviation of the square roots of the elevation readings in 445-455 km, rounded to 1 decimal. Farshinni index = 1.0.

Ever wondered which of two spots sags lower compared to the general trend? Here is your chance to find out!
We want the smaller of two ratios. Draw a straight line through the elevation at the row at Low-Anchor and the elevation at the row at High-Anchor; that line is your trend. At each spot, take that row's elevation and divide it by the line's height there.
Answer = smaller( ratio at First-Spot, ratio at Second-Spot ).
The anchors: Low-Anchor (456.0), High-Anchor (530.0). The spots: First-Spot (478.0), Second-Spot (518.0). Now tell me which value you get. 0.73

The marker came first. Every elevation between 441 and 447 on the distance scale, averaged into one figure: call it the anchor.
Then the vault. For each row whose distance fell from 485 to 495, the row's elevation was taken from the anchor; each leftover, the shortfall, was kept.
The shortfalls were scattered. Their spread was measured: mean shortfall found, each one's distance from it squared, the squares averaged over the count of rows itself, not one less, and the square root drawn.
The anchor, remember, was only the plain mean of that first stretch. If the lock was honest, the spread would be 2.62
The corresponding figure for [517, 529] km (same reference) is 1.38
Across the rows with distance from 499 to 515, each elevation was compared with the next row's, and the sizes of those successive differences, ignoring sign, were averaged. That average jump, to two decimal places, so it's 1.64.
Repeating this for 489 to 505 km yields 1.52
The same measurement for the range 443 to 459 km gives 0.95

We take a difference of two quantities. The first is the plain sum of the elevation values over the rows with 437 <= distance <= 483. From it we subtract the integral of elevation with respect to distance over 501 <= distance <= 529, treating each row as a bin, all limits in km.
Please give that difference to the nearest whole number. -27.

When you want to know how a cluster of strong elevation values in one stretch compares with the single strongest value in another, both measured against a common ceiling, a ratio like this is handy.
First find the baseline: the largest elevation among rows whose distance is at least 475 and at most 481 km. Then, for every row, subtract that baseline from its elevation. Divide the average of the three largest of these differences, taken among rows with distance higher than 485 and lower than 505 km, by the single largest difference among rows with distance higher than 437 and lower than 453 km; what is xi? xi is 1.1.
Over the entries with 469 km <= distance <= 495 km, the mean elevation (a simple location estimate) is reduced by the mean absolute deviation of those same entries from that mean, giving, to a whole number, 9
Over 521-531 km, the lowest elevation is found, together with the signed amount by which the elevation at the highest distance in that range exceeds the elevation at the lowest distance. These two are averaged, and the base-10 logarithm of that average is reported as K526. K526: 0.867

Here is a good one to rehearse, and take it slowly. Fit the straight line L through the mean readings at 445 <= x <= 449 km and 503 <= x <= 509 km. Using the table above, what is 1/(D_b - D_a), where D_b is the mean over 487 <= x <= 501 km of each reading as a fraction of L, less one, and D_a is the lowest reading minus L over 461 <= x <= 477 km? 1.1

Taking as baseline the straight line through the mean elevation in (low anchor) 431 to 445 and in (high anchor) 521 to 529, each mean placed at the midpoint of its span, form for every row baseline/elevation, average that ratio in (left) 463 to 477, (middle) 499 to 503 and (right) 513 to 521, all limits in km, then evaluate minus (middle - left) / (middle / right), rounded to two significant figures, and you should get 0.25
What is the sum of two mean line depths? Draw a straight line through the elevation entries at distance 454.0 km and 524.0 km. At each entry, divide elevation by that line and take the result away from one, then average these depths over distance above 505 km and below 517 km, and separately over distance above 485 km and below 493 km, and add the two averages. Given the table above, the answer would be -0.19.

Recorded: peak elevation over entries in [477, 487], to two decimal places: 14.49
